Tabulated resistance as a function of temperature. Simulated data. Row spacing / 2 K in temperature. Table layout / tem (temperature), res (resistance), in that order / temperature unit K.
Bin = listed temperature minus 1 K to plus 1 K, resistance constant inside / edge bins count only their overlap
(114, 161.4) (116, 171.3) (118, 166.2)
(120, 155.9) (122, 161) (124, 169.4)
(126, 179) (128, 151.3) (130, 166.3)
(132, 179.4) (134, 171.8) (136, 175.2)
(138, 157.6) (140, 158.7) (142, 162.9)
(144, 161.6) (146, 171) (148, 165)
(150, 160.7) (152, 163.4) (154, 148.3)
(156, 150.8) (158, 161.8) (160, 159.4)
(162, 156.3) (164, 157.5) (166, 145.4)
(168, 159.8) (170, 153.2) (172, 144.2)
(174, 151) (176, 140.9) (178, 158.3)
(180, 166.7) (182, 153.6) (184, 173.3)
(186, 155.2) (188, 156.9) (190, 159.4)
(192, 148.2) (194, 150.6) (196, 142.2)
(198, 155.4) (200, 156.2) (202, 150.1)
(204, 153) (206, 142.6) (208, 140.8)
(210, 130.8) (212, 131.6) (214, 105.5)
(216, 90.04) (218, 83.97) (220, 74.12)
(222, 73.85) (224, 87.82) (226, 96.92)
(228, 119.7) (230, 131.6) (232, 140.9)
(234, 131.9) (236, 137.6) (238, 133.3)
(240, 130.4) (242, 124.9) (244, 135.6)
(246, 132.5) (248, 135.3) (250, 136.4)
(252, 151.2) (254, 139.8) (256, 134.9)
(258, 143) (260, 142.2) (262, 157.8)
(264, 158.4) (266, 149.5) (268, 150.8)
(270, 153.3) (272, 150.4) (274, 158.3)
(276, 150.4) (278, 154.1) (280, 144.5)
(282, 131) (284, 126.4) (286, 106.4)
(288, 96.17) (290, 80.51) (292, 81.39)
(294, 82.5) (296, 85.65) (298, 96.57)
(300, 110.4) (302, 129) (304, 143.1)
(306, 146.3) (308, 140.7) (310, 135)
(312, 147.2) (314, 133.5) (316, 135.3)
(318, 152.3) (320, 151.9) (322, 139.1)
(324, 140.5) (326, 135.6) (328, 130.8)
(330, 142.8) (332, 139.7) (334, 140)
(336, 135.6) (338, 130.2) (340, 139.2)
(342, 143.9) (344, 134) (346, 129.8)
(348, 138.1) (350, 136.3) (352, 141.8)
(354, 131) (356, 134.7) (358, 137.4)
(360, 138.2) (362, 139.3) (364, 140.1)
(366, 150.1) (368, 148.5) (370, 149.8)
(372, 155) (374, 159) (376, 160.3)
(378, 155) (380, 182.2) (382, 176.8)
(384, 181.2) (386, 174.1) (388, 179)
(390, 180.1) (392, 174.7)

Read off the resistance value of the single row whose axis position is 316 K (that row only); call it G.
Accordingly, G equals 135.3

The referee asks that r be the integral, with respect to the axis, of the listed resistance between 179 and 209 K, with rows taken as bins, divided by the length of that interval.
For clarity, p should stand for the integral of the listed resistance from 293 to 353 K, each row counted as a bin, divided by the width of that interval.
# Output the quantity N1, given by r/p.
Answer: 1.16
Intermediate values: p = 133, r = 154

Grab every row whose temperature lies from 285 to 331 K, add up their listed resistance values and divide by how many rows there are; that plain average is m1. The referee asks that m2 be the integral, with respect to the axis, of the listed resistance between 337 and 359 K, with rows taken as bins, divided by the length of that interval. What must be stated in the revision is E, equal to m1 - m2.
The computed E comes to -12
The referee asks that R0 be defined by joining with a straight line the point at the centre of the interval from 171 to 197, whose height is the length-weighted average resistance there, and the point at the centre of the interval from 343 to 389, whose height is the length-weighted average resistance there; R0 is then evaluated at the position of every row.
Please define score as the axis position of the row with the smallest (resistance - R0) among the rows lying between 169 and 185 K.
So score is 176 K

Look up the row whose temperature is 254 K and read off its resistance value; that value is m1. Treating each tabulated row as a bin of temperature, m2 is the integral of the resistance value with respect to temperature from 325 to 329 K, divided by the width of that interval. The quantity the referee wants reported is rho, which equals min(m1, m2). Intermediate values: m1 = 139.8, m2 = 133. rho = 133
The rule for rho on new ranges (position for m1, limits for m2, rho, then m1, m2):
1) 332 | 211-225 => 92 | 139.7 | 92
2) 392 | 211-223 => 93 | 174.7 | 93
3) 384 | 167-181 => 153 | 181.2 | 153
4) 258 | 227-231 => 126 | 143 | 126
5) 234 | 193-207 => 132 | 131.9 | 150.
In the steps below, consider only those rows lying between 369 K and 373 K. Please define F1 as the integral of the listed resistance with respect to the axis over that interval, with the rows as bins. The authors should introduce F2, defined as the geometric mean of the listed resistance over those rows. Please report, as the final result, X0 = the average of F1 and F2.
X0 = 381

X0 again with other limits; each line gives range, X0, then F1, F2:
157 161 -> 401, 642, 161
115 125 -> 906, 1648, 165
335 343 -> 617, 1098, 137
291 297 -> 291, 499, 83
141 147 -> 578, 991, 165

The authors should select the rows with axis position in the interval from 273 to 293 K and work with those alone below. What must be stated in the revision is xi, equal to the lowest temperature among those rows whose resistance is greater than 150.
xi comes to 274 K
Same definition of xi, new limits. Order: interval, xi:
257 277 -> 262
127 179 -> 128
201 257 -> 202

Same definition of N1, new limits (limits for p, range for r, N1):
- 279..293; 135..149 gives 1.50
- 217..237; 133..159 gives 1.50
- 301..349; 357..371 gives 1.03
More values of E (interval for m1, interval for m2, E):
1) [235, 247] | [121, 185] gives -28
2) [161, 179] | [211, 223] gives 59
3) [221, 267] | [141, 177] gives -25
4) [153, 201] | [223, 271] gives 19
